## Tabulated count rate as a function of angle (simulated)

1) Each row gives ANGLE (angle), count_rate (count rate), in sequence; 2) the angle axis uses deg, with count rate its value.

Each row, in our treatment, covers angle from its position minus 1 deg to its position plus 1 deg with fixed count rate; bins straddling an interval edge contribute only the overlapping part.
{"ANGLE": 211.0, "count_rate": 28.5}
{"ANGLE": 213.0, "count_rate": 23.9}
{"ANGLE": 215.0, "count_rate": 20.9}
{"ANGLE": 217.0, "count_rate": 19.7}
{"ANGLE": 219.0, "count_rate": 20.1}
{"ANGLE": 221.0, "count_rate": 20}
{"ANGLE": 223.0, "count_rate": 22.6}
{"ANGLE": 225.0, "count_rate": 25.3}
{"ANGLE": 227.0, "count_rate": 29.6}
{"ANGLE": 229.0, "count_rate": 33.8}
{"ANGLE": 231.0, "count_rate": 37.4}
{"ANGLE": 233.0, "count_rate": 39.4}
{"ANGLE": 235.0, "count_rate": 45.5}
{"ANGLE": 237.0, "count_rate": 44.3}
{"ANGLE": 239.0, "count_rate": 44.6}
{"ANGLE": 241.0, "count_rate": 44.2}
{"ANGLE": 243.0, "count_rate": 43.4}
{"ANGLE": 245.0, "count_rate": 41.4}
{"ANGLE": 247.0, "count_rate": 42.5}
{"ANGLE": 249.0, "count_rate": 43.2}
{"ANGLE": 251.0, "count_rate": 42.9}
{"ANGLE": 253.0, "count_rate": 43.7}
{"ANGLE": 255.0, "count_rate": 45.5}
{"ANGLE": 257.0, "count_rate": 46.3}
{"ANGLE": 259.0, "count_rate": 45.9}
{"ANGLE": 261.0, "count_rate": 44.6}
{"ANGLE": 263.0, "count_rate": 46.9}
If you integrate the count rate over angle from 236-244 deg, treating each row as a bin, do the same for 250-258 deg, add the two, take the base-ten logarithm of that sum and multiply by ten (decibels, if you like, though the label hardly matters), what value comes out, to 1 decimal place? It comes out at 28.5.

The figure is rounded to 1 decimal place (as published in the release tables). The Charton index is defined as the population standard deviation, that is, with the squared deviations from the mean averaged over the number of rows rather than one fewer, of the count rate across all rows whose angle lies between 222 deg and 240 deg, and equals 8.1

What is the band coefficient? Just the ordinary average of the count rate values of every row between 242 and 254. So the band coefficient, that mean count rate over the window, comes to 43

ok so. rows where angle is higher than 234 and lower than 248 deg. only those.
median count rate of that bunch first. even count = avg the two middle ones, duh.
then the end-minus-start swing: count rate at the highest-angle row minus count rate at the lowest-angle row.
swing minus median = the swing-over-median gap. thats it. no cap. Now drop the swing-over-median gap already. -47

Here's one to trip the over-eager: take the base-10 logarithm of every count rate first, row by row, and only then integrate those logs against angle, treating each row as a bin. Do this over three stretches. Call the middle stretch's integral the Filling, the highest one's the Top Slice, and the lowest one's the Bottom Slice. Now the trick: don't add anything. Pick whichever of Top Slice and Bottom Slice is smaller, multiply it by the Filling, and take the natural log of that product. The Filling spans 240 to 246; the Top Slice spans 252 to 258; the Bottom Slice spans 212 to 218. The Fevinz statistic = 4.36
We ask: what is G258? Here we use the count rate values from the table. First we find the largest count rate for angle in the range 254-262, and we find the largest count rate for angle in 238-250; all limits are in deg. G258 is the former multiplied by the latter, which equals 2065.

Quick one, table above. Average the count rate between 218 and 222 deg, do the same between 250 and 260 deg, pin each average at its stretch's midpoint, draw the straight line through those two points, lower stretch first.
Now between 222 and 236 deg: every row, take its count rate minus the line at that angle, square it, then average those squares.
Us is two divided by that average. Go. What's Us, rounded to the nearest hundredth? 0.03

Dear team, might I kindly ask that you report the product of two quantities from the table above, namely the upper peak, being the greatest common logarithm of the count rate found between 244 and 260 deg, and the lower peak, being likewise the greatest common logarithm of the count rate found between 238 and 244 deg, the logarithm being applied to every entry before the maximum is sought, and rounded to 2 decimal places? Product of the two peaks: 2.75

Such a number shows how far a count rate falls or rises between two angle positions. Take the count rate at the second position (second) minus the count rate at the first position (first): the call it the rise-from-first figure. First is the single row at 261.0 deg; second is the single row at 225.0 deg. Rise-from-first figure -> -19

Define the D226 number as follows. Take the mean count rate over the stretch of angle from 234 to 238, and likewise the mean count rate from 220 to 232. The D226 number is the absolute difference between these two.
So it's 17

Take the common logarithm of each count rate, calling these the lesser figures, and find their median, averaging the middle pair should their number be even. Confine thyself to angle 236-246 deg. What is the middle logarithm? 1.65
